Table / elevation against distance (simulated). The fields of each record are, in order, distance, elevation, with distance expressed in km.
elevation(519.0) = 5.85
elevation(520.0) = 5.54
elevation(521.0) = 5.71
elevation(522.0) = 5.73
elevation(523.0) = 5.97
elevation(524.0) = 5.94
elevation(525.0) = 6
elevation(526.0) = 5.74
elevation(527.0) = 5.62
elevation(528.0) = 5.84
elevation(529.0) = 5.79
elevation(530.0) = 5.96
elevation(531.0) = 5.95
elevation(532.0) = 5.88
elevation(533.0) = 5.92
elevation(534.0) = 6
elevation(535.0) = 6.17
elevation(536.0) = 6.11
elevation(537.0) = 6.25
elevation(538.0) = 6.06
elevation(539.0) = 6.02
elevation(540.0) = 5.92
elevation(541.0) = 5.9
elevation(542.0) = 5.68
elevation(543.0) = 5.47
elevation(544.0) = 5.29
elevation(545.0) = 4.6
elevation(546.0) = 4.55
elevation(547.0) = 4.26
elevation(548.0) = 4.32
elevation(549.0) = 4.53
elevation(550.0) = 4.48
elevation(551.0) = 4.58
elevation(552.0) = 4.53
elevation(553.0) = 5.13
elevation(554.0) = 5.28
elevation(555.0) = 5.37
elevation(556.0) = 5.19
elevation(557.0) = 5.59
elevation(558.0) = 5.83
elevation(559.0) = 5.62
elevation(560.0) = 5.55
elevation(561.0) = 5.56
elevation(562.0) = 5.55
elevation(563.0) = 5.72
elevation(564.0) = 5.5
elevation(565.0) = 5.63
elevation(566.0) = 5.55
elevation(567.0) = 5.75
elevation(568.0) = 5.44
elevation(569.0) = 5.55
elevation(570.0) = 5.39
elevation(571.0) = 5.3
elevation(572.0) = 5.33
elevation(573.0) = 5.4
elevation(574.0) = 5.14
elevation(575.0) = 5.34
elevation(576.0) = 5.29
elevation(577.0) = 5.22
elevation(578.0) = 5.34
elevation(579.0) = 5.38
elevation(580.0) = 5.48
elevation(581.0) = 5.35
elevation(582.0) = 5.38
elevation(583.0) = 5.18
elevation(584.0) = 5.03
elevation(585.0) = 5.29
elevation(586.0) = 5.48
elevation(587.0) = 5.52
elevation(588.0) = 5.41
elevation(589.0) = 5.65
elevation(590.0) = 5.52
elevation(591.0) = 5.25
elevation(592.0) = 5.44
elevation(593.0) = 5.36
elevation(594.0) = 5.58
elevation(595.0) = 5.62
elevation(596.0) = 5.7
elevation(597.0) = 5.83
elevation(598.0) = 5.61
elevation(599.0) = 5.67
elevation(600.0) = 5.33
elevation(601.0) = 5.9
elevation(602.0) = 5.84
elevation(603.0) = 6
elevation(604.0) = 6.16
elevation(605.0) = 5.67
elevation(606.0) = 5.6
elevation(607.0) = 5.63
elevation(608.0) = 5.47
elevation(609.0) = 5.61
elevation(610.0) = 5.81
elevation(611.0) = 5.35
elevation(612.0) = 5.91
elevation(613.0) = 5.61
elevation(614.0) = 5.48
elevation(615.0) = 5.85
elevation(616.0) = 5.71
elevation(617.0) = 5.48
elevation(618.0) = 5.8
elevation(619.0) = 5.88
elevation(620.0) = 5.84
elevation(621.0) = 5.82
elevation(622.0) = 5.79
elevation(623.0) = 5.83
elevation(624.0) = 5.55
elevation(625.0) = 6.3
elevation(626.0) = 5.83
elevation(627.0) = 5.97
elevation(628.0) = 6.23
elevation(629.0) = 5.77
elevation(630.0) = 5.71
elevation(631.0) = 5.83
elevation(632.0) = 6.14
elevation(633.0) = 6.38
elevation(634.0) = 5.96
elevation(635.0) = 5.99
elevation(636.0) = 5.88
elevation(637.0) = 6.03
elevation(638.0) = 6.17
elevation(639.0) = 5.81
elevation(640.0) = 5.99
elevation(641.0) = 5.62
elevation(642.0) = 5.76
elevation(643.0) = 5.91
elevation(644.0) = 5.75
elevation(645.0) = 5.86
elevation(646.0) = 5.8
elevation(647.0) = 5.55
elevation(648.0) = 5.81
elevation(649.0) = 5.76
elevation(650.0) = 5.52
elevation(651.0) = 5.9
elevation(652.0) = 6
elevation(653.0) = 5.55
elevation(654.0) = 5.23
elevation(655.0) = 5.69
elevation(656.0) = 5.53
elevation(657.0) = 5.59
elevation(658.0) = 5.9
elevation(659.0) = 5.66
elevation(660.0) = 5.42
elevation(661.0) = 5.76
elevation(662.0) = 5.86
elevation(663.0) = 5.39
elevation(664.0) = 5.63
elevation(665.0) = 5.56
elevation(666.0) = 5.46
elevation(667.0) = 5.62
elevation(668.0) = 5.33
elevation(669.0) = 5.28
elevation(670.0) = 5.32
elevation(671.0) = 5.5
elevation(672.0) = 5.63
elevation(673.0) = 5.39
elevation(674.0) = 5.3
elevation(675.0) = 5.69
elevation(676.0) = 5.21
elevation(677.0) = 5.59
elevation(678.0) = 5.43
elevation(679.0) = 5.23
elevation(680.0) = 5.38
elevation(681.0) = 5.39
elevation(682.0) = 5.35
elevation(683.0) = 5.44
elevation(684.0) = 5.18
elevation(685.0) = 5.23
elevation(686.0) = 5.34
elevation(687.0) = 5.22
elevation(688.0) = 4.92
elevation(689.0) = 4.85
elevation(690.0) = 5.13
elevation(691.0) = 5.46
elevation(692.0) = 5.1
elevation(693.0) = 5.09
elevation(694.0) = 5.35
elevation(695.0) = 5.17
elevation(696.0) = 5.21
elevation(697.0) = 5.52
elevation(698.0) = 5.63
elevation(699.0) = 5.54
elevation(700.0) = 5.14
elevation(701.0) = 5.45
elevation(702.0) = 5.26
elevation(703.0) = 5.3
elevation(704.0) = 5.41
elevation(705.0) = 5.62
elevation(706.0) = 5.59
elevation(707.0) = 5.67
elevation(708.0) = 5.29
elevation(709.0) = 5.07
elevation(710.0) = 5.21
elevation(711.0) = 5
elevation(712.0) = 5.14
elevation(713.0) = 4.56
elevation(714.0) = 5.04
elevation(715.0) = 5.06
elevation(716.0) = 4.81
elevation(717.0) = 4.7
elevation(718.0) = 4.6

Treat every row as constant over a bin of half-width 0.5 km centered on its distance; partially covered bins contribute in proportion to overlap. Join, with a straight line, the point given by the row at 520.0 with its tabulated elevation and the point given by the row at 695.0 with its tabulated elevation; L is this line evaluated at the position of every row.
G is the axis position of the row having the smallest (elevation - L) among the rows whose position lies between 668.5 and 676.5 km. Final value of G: 676.0 km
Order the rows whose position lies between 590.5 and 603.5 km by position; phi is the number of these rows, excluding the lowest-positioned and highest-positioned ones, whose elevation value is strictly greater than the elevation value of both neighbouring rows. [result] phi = 4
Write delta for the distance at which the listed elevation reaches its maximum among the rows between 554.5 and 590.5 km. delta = 558.0 km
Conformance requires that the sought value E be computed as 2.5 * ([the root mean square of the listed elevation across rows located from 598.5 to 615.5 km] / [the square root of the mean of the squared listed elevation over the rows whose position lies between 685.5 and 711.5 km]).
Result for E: 2.7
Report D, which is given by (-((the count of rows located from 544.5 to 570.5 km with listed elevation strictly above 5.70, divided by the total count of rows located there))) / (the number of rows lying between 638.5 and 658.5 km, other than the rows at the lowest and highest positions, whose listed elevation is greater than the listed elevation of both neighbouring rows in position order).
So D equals -0.02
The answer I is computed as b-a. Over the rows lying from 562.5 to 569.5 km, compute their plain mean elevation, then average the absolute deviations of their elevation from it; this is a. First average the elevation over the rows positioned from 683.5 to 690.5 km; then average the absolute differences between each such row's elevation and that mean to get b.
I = 0.04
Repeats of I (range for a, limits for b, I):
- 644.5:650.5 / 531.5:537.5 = 0.00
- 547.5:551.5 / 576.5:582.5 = -0.02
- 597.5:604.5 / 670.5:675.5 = -0.09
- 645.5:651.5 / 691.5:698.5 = 0.05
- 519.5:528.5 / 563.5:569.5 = -0.05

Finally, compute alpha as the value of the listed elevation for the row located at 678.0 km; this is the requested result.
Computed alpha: 5.43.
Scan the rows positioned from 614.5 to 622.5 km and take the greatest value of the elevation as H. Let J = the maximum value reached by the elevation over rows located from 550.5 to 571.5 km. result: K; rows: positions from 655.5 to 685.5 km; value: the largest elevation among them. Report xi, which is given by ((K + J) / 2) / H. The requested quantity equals 1.00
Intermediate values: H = 5.88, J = 5.83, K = 5.9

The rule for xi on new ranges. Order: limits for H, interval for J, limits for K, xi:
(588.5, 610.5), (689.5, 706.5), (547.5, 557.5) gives 0.91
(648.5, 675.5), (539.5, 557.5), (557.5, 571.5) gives 0.98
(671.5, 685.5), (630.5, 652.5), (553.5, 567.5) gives 1.07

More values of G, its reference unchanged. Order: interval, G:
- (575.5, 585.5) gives 584.0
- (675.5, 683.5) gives 676.0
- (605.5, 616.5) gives 611.0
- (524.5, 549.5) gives 547.0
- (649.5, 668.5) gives 654.0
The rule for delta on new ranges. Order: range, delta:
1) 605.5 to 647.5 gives 633.0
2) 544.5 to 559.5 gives 558.0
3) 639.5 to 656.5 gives 652.0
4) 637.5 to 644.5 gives 638.0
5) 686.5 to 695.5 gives 691.0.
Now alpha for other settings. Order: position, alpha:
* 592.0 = 5.44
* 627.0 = 5.97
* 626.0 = 5.83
